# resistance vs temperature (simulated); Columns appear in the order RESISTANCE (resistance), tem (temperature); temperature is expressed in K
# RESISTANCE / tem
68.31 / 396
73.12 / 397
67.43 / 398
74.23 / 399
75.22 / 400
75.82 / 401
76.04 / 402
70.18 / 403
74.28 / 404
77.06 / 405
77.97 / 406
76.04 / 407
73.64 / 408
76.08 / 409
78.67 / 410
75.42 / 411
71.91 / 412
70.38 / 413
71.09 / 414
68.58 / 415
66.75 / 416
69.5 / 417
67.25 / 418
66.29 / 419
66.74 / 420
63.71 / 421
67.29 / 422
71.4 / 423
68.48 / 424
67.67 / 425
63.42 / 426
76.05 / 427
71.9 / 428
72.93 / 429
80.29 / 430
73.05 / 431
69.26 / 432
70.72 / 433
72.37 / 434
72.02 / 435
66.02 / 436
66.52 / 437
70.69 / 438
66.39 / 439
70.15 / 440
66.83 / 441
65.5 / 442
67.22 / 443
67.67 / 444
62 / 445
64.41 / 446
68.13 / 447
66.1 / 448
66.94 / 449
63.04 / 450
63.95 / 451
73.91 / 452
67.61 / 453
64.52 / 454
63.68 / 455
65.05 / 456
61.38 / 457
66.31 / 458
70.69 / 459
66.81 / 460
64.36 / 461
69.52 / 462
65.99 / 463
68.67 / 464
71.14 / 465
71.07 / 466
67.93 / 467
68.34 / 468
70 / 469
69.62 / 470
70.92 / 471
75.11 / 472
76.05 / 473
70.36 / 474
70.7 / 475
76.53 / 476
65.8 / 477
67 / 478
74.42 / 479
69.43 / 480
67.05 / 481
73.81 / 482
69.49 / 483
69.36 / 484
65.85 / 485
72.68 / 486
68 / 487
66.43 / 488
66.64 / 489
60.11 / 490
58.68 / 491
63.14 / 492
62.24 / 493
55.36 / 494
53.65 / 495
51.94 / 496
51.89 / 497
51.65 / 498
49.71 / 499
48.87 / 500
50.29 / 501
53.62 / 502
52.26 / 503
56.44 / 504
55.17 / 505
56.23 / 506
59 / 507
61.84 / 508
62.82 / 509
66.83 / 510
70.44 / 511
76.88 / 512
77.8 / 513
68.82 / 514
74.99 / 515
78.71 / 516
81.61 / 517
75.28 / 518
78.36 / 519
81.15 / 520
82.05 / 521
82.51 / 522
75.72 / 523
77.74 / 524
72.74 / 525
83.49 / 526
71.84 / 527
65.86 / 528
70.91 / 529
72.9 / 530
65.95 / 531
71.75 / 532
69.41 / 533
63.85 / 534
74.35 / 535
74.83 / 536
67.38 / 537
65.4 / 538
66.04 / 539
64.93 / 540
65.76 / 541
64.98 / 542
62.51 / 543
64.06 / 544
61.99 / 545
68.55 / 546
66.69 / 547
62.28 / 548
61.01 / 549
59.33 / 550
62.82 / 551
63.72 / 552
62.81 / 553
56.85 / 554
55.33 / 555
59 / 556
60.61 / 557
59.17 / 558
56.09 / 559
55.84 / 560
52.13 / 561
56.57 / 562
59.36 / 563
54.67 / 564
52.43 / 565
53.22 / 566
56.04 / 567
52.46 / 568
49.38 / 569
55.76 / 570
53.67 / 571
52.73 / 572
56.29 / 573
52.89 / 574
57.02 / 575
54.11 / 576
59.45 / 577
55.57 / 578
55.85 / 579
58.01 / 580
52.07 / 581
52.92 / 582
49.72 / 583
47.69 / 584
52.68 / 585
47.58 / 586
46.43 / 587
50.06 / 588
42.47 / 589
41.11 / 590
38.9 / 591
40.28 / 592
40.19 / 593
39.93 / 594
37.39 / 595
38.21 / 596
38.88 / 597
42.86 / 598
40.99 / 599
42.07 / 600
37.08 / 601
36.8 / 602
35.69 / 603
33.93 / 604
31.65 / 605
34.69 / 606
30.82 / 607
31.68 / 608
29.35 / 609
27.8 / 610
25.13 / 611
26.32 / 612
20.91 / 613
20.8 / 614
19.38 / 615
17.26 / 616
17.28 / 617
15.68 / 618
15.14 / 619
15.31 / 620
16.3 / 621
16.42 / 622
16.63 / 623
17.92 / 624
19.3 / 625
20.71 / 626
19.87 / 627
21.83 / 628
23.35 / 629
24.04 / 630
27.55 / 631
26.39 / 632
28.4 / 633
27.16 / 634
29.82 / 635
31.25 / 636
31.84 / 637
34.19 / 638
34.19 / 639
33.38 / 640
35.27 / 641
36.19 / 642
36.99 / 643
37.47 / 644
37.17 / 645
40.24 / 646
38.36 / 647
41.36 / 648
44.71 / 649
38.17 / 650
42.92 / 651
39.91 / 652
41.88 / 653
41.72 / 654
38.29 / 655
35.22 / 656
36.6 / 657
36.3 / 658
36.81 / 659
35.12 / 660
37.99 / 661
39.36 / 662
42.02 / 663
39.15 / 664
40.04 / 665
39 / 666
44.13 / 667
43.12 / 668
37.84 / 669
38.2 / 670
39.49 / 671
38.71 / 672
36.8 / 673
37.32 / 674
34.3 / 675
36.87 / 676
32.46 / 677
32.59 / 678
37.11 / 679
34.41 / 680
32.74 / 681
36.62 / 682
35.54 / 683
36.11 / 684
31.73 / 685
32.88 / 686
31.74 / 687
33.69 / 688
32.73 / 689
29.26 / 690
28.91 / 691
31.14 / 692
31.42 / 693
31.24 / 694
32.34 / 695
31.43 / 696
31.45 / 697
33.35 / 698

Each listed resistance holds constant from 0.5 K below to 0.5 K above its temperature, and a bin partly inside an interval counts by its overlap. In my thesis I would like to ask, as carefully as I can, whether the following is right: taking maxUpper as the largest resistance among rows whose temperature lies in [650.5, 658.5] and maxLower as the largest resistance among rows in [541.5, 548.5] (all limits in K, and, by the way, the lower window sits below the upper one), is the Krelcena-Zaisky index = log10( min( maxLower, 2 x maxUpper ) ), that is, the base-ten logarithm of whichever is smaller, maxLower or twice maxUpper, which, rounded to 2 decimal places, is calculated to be 1.84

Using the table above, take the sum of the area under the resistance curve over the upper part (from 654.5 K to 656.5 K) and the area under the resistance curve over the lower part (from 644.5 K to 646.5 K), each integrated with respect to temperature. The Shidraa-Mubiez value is 151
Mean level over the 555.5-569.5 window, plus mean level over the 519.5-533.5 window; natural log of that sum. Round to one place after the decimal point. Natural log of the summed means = 4.9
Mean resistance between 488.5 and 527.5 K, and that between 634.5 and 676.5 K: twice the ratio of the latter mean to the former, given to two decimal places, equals 1.15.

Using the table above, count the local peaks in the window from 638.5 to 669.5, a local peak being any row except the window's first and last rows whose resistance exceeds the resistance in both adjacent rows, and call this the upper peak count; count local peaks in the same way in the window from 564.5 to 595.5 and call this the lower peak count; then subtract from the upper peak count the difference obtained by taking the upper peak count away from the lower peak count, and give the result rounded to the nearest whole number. 10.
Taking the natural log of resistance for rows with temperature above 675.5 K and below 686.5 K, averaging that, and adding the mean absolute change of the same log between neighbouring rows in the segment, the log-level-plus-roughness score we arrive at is 3.6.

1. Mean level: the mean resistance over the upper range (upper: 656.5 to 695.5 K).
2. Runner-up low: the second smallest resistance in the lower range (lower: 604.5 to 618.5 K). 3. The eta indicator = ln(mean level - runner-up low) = 2.9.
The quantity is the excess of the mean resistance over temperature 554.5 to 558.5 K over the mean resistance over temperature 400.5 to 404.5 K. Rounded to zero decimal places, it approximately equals -16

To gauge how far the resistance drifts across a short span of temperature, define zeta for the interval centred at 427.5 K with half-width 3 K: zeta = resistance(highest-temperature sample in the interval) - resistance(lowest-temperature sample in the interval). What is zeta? 13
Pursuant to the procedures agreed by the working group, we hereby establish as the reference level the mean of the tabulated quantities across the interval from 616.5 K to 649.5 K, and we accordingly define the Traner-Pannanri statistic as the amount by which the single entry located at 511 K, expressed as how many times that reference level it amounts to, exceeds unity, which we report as 1.55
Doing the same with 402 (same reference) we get 1.75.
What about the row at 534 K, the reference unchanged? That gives 1.31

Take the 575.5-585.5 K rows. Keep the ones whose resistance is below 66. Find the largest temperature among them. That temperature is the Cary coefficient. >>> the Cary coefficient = 585 K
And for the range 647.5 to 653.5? 653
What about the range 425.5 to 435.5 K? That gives 426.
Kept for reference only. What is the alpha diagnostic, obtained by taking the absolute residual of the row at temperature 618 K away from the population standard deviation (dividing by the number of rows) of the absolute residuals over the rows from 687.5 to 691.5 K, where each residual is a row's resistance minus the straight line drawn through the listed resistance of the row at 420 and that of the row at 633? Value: -14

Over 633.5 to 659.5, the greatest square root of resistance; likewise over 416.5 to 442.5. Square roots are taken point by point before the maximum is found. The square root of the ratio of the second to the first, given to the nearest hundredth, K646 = 1.16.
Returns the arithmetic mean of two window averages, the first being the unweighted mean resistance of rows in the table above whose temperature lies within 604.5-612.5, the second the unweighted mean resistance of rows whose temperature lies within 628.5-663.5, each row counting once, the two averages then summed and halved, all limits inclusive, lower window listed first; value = 33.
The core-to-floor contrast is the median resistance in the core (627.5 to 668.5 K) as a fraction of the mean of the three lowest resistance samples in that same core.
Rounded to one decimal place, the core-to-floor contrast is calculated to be 1.6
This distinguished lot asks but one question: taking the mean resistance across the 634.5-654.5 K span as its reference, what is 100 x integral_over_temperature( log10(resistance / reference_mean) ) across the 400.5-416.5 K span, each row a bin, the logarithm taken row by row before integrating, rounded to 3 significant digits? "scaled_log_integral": 472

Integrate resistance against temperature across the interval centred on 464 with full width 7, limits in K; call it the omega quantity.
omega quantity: 479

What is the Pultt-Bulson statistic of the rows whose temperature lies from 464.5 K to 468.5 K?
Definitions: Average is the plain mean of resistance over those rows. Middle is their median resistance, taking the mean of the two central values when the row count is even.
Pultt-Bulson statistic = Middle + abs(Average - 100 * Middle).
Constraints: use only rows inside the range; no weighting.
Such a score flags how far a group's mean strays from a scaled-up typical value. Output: 6971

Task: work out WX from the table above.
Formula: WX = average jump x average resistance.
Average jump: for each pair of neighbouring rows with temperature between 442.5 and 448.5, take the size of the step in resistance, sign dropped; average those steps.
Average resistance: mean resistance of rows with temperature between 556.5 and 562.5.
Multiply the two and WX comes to 162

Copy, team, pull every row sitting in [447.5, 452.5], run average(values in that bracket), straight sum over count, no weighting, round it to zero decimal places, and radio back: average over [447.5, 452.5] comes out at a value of 67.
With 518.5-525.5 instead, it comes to 79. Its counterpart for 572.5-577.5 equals 56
